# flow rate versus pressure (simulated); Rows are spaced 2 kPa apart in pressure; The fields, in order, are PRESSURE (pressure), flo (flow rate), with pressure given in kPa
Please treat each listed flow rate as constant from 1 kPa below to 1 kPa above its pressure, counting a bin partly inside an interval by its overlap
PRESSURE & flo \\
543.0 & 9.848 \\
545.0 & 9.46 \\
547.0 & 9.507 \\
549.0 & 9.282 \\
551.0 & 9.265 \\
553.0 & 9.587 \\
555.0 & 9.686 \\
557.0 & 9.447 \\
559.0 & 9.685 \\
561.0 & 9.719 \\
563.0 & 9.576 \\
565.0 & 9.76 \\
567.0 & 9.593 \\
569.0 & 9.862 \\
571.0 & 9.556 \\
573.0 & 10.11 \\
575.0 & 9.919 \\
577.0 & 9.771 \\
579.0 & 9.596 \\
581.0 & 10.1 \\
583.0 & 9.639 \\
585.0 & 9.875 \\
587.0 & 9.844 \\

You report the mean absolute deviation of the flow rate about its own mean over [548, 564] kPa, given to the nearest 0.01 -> 0.15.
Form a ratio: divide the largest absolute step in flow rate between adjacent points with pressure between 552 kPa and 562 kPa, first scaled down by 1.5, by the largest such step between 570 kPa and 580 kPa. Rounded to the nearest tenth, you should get 0.3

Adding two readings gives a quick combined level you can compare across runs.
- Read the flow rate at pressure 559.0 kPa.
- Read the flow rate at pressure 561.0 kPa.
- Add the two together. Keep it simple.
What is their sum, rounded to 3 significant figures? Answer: 19.4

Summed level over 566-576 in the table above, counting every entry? 49.0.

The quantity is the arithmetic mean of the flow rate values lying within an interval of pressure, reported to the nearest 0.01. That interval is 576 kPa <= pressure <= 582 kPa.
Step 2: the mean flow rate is 9.82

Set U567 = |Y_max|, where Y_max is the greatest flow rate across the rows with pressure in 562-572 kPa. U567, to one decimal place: 9.9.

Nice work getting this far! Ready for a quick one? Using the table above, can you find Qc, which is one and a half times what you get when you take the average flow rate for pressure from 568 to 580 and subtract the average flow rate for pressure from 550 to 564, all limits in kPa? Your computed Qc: 0.35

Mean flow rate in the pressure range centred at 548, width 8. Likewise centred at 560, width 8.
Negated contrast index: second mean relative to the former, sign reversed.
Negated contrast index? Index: -1.02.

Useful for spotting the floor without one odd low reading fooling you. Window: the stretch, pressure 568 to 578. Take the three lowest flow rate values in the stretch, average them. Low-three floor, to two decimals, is 9.73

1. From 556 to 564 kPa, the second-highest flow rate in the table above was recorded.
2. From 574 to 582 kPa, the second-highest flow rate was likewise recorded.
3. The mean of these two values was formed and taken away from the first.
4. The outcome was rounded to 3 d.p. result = -0.117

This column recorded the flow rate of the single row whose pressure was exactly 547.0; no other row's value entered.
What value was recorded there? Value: 9.507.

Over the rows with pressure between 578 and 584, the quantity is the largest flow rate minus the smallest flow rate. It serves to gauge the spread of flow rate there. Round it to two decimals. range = 0.50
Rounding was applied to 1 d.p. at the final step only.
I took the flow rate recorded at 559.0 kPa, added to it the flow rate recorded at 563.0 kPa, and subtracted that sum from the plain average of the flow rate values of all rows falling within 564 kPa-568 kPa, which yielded -9.6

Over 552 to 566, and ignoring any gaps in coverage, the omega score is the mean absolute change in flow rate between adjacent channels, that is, 0.16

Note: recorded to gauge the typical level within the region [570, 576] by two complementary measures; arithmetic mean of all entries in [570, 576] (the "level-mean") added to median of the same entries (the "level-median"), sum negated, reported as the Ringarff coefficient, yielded -19.78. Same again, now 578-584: -19.42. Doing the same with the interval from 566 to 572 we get -19.26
